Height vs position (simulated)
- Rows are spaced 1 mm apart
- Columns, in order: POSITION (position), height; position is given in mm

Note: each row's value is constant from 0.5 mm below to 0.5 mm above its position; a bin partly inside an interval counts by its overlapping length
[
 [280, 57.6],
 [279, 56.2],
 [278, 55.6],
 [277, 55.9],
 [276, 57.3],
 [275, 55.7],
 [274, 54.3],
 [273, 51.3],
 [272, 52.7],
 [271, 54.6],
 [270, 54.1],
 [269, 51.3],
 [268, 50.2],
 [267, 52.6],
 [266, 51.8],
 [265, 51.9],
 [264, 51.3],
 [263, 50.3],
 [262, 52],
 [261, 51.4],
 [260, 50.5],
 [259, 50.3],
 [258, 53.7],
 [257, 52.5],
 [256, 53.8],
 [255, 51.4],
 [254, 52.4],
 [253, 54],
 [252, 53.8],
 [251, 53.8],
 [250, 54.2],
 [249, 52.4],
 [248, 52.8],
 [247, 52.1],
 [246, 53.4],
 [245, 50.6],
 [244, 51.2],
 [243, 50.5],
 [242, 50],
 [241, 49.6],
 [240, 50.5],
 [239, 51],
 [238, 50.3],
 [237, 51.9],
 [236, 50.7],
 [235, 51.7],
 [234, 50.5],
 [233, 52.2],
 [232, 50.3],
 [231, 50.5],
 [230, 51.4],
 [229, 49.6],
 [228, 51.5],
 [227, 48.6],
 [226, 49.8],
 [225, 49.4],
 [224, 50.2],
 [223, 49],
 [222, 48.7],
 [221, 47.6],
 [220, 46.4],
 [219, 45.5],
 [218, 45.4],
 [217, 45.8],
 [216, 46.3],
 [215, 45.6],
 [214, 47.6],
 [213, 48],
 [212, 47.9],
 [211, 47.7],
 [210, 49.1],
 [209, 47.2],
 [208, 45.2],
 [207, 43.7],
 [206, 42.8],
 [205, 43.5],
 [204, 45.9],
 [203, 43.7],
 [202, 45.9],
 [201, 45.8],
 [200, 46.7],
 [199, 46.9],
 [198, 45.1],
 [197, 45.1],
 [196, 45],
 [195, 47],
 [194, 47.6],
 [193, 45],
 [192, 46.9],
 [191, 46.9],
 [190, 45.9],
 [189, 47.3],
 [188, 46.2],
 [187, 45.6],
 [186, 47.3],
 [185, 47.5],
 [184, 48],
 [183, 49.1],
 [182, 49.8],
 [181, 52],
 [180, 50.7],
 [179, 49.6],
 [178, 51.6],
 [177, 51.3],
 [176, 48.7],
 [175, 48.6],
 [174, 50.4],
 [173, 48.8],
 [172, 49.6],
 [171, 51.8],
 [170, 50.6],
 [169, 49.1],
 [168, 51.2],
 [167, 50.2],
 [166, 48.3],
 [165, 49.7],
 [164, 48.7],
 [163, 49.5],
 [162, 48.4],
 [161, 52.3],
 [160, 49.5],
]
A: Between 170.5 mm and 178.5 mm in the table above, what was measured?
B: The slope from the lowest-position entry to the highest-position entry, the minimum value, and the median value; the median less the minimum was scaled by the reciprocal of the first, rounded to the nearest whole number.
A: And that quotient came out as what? -49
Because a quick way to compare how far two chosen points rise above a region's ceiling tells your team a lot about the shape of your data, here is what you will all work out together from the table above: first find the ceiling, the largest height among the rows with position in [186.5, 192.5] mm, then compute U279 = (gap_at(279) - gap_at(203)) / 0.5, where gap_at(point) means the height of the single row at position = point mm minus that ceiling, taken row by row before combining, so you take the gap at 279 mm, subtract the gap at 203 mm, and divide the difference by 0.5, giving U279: 25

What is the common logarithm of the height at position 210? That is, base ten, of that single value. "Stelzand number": 1.69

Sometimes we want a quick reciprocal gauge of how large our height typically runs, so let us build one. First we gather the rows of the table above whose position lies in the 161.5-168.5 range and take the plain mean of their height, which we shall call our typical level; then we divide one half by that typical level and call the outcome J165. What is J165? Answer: 0.0101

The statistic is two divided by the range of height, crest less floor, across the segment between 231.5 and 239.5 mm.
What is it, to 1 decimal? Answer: 1.1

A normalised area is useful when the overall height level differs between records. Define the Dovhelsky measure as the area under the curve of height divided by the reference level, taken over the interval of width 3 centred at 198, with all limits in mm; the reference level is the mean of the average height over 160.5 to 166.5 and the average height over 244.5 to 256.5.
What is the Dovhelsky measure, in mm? 2.68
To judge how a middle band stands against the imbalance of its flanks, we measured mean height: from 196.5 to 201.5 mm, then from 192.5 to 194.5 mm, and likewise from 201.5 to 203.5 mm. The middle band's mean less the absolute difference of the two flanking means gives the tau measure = 44.4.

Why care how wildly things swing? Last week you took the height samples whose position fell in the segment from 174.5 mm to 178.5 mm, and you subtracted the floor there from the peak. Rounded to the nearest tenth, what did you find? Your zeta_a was 3.0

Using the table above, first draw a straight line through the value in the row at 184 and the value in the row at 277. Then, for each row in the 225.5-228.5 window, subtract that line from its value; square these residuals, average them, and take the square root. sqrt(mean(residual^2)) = 2.04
